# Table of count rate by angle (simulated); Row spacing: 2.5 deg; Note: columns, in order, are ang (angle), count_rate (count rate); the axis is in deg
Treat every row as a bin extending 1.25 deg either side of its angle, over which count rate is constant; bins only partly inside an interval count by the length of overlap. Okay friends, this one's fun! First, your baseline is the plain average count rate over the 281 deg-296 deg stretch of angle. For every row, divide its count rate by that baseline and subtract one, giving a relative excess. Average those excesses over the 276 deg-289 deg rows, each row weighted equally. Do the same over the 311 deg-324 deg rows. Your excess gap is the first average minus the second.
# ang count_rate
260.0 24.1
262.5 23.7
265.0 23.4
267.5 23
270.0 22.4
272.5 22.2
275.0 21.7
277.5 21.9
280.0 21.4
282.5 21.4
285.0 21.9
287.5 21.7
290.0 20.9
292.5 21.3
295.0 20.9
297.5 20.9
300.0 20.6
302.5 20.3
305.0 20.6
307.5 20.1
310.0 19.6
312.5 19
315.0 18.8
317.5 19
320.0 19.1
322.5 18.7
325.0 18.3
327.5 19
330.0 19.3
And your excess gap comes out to 0.13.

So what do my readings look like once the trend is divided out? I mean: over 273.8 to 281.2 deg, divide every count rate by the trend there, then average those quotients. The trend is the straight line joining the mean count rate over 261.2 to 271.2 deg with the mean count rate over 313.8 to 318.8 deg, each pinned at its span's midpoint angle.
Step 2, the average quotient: 0.977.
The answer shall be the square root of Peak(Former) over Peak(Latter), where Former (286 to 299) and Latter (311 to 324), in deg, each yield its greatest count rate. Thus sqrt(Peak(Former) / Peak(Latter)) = 1.07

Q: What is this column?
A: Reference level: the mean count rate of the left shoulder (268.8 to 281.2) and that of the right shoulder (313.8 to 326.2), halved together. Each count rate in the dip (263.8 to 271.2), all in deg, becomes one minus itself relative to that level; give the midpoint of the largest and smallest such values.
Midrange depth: -0.13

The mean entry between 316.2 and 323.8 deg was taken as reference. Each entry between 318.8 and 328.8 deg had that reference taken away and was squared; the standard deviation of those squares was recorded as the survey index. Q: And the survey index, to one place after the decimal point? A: 0.2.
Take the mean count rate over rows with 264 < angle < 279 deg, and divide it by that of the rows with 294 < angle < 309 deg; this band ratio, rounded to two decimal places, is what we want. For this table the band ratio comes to 1.09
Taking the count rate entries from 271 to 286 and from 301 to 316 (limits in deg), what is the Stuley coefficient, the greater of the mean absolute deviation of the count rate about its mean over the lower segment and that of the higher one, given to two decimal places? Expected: 0.60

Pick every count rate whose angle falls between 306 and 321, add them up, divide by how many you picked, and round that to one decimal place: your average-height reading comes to 19.3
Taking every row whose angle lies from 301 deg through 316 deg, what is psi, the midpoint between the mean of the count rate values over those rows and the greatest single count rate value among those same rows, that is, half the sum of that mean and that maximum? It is 20.2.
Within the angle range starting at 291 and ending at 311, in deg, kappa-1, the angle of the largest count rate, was 292.5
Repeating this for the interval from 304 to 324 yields 305.0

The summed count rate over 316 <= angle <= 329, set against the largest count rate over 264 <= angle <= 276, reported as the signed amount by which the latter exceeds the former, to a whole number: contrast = -71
